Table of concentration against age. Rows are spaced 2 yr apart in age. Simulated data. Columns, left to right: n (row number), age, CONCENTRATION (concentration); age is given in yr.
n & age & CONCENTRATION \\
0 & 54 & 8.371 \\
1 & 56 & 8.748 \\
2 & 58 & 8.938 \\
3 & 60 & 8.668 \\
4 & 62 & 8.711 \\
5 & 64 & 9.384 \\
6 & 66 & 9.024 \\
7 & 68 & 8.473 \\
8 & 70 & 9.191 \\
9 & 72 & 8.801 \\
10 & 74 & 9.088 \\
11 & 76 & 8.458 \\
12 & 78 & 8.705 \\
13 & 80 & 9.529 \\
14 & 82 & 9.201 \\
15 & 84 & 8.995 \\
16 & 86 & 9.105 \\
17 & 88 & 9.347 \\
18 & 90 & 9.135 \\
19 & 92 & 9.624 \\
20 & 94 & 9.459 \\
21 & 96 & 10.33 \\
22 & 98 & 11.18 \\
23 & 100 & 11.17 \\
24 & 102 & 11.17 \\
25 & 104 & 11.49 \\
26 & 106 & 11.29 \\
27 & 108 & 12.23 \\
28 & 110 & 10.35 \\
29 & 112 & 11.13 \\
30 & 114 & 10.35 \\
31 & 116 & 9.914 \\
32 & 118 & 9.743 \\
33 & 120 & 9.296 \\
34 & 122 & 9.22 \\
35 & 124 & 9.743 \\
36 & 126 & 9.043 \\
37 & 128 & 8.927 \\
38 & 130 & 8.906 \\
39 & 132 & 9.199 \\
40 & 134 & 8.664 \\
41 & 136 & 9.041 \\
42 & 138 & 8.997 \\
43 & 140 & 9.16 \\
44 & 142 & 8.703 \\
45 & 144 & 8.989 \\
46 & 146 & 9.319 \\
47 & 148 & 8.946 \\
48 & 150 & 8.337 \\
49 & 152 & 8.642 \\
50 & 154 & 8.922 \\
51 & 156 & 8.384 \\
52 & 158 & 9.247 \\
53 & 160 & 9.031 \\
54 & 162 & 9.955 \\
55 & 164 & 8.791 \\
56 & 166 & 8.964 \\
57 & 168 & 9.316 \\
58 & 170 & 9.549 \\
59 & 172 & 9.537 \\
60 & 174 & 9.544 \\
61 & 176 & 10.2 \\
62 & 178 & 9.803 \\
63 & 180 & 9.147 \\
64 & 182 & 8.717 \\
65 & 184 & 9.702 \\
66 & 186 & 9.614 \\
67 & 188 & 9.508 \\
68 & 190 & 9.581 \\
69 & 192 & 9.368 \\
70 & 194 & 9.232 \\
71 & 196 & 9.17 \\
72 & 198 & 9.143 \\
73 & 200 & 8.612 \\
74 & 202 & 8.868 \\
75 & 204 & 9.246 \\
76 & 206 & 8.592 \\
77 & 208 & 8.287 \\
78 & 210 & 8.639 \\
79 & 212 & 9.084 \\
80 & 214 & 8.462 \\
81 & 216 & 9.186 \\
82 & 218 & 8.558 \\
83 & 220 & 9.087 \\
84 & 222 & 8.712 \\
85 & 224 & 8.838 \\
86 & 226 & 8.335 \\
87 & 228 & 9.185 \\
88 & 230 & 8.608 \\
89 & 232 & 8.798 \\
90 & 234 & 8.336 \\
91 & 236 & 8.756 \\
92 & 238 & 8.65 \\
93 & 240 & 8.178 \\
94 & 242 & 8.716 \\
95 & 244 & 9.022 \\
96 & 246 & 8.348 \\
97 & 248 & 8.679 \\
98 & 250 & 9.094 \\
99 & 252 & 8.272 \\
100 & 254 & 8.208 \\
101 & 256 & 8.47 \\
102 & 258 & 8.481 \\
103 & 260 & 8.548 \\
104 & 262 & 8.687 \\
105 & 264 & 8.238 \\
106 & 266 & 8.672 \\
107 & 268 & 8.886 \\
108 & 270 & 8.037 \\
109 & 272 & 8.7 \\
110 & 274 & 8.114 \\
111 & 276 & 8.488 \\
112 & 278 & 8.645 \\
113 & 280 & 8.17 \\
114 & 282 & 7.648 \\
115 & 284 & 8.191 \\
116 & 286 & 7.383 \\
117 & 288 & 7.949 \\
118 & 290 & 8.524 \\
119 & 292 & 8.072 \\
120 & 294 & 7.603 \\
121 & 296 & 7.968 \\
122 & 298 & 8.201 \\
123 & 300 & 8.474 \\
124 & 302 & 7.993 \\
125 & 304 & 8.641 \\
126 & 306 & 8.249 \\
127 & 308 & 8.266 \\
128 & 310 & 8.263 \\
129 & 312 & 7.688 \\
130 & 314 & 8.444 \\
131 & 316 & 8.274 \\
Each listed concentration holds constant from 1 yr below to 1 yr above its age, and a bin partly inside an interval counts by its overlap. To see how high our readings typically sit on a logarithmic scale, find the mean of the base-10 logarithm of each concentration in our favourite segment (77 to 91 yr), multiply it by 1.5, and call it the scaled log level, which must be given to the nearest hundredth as 1.44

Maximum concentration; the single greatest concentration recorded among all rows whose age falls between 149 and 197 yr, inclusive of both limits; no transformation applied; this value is 10.2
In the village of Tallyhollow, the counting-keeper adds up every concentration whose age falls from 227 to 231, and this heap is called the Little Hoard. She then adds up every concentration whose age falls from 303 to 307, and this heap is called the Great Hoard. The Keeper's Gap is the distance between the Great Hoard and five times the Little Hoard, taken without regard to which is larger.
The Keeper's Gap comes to 72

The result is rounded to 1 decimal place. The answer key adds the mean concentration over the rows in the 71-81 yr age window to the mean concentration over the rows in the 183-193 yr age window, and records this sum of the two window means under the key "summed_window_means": 18.5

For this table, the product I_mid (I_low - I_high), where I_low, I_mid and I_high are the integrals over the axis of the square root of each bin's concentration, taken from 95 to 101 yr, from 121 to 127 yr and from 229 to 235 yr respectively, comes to 41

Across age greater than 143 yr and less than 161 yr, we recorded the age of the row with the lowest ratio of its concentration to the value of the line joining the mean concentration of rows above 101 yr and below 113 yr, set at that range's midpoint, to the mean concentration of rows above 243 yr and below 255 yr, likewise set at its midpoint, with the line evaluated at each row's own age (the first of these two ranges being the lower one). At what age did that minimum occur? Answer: 150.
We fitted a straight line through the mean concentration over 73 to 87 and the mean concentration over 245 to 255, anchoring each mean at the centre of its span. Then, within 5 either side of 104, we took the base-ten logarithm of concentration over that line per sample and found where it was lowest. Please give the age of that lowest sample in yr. 100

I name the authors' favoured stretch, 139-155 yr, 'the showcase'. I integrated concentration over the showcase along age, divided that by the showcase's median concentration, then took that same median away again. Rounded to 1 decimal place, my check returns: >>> 7.0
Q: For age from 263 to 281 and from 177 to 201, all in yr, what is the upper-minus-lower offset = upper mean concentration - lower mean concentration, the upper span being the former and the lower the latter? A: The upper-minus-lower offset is -0.86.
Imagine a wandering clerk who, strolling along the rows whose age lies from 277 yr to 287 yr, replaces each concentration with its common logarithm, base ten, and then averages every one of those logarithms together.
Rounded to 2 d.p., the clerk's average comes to 0.90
